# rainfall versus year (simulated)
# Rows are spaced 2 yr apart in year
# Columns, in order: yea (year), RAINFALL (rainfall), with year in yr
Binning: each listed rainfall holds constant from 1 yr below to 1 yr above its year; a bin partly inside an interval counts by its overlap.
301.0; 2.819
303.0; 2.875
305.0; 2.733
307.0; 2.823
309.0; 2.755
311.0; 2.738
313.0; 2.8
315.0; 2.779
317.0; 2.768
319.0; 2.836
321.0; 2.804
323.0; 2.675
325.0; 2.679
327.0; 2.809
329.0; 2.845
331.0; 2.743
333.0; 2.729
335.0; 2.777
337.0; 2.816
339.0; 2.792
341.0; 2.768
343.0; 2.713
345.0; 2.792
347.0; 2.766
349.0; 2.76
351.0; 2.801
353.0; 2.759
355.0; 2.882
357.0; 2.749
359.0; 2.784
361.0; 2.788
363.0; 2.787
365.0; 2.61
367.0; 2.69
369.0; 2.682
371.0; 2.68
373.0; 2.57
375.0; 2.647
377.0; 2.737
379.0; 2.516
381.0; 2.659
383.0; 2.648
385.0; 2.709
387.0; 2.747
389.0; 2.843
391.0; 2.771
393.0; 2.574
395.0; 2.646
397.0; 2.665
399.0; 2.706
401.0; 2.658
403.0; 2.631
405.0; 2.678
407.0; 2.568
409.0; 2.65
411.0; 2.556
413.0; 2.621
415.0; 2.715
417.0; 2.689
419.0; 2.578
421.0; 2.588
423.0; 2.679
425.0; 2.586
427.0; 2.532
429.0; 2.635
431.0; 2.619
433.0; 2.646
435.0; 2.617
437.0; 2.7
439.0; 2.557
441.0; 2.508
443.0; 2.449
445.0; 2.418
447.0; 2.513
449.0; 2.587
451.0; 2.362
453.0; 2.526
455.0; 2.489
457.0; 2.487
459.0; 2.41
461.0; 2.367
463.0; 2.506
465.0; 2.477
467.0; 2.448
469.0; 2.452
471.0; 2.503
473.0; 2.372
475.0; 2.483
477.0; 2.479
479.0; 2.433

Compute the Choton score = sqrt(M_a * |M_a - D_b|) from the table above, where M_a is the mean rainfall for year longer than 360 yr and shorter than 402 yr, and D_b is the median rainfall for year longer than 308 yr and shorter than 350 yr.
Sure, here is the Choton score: 0.48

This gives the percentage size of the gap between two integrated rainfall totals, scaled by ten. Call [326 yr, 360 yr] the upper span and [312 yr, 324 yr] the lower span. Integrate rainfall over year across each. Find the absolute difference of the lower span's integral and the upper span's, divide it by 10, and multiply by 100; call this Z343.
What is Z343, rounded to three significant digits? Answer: 612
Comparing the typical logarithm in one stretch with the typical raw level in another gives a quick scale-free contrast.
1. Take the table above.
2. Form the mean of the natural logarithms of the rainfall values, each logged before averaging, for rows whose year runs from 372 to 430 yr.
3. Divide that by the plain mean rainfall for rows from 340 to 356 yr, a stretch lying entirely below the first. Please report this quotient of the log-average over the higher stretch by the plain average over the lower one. 0.350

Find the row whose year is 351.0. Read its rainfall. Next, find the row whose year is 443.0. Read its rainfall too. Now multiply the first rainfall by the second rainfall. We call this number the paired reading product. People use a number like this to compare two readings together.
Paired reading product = 6.9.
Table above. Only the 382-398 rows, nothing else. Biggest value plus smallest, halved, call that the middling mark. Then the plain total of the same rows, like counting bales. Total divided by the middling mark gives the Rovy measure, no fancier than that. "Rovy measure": 7.98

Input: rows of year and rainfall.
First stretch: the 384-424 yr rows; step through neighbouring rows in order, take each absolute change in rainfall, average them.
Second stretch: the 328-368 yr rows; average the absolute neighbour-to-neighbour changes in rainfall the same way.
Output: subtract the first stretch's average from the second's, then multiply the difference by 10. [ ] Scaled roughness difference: -0.15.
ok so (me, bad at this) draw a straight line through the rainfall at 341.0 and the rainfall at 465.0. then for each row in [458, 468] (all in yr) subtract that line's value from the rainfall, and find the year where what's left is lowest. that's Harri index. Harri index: 461.0 yr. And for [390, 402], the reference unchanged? 393.0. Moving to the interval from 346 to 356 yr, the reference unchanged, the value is 349.0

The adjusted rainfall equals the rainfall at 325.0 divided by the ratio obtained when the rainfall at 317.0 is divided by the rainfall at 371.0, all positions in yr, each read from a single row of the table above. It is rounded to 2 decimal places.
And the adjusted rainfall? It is 2.59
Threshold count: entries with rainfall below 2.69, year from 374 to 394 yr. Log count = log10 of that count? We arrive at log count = 0.70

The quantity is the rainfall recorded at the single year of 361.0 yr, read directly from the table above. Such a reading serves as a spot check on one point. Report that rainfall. 2.788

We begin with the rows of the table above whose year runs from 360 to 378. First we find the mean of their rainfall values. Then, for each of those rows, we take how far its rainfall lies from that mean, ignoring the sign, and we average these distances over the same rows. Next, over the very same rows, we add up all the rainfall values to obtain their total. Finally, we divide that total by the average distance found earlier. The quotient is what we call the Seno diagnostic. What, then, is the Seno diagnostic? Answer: 435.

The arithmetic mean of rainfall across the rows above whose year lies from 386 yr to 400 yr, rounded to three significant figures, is 2.71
